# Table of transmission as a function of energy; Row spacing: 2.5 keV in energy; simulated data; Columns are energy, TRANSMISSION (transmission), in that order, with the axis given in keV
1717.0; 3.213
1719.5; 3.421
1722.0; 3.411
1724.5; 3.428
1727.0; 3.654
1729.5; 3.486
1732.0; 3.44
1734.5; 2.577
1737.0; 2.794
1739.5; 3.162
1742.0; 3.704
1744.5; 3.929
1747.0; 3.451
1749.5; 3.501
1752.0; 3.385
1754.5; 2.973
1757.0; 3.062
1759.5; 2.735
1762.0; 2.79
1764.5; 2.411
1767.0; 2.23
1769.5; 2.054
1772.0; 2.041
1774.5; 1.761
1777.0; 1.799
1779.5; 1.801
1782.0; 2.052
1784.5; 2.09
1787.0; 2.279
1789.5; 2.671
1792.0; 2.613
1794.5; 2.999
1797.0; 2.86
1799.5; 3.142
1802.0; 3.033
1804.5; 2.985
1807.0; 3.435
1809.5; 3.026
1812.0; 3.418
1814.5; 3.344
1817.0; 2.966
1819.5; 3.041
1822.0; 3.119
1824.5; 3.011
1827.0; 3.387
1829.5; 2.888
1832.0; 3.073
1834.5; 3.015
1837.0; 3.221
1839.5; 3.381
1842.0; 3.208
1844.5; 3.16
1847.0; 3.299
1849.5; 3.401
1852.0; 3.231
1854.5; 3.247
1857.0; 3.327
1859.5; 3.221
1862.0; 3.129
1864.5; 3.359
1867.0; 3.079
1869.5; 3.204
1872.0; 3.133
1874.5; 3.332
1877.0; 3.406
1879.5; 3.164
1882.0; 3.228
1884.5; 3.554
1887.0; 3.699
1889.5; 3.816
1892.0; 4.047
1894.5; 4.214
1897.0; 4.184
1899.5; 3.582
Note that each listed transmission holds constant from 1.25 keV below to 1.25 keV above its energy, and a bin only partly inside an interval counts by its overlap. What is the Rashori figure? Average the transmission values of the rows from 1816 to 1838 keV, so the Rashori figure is 3.08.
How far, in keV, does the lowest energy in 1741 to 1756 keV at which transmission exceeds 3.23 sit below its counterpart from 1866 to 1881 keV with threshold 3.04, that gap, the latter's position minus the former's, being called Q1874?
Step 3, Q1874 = 125.0 keV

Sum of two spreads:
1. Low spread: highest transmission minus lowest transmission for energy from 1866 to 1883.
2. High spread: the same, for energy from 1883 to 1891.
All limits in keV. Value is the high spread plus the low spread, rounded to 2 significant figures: 0.59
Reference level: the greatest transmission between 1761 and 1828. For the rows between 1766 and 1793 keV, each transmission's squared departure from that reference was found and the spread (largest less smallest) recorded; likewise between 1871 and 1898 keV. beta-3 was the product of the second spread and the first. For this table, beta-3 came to 1.3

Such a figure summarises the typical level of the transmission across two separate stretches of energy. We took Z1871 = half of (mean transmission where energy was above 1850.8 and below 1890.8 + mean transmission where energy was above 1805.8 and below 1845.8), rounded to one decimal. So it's 3.2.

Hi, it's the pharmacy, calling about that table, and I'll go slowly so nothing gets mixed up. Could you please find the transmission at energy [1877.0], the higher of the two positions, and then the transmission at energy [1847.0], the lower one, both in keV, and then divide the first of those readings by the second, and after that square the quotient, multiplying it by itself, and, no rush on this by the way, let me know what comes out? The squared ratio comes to 1.1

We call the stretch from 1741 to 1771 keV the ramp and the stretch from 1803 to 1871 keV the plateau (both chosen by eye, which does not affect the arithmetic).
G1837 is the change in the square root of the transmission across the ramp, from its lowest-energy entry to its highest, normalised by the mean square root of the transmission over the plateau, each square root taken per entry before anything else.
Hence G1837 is -0.28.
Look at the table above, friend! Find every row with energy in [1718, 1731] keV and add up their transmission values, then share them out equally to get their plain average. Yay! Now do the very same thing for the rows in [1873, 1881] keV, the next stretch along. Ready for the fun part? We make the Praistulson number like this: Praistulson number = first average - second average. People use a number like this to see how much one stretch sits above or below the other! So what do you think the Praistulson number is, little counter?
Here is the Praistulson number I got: 0.18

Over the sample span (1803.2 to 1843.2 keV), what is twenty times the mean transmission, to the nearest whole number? 63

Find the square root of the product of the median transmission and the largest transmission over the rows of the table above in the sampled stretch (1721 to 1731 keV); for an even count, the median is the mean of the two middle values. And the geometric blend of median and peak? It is 3.55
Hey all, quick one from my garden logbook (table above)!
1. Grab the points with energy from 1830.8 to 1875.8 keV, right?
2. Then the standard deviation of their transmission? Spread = 0.11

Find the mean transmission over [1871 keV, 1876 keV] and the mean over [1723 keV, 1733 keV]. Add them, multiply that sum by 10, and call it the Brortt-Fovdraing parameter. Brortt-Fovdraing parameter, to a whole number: 67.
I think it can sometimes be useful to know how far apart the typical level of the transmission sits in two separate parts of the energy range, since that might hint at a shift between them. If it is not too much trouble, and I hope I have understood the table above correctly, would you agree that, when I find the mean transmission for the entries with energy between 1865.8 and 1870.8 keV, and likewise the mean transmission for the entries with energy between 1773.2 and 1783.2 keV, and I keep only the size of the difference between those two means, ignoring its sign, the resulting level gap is 1.29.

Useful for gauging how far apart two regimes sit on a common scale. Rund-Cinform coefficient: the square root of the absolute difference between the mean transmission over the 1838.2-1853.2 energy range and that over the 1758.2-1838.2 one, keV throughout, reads 0.74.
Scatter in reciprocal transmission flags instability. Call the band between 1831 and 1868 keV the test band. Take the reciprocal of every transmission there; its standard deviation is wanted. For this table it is 0.01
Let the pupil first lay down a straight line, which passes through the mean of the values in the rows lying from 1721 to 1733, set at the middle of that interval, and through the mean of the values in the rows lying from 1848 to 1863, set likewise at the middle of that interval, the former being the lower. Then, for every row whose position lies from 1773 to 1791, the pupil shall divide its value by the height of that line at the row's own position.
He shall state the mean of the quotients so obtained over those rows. 0.61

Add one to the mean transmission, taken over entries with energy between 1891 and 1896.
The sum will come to 5.1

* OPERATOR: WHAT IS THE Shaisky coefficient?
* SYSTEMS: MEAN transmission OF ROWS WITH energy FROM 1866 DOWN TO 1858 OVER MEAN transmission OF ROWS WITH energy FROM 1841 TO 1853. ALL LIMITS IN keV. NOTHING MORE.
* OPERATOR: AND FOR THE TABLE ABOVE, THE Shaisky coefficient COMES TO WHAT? 0.99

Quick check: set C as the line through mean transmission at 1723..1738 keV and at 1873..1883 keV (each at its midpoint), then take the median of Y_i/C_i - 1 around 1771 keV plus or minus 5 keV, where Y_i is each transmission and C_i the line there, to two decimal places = -0.37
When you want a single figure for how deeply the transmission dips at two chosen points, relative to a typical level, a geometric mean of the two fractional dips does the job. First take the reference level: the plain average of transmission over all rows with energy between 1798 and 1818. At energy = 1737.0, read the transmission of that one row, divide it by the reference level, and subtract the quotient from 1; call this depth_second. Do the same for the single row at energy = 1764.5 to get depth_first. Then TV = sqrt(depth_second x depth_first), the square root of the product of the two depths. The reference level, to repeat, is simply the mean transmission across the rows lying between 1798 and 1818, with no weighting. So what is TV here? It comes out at 0.168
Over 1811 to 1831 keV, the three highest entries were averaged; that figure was 3.38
